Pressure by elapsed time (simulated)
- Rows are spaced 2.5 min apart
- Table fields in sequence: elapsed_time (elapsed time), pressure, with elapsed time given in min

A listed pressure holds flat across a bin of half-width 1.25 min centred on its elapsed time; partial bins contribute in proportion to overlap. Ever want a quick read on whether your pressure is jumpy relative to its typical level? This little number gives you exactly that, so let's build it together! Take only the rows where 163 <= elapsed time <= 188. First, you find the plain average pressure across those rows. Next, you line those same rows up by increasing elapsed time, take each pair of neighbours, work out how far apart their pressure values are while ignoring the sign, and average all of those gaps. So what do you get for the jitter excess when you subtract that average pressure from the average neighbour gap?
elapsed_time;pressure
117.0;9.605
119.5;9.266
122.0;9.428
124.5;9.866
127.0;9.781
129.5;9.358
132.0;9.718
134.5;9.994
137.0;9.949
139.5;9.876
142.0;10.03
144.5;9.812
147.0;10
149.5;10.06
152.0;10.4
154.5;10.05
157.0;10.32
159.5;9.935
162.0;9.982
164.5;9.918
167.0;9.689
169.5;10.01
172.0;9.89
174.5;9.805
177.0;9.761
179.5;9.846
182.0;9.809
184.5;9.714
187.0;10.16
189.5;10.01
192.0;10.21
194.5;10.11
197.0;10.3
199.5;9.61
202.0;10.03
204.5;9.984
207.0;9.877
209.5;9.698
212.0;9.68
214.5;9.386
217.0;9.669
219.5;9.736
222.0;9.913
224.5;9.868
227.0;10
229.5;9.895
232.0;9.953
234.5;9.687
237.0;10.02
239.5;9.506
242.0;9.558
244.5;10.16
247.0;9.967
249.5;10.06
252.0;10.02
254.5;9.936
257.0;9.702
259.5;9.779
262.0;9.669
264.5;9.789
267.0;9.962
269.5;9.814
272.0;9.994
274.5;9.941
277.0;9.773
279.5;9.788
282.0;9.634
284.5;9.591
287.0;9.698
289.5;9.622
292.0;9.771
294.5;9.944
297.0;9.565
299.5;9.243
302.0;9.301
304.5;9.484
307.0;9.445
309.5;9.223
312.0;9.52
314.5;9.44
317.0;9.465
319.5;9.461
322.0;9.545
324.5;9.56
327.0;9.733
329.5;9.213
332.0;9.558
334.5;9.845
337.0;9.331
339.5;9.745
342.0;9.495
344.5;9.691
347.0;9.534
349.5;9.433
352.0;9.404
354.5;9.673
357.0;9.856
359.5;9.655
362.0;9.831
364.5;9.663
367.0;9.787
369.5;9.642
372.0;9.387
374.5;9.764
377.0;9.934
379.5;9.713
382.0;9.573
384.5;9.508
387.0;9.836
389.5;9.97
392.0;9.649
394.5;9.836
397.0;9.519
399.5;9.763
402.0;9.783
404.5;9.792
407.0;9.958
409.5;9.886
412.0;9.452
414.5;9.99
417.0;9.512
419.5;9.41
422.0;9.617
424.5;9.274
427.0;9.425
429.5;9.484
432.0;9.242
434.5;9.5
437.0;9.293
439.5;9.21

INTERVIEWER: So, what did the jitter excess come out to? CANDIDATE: -9.70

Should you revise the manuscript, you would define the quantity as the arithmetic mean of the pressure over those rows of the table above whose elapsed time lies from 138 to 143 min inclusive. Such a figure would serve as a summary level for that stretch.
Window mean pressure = 9.95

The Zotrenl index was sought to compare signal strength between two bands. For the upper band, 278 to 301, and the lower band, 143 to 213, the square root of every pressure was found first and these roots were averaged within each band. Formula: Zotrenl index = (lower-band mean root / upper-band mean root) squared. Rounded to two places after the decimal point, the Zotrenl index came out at 1.03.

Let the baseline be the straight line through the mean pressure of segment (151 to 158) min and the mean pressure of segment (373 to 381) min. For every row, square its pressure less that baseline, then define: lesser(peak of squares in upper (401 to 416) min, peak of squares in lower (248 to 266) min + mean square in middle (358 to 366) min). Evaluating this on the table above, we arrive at 0.08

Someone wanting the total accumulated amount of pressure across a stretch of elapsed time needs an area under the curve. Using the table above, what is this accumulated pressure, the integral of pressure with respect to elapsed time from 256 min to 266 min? 97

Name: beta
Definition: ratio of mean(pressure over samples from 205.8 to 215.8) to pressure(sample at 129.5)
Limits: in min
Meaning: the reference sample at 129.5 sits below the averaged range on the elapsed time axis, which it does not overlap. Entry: 1.03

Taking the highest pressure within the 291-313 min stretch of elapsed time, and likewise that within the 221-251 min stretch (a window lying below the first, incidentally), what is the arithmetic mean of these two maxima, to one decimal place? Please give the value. 10.1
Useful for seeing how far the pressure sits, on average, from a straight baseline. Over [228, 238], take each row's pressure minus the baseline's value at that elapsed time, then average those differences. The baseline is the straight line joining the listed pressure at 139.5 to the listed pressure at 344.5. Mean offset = 0.10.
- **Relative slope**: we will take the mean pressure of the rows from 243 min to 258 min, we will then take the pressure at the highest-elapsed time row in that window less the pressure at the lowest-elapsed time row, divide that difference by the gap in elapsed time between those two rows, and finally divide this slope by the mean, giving -0.0037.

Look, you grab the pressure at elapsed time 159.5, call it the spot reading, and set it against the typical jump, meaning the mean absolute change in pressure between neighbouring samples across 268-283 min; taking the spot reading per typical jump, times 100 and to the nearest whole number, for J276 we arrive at 8715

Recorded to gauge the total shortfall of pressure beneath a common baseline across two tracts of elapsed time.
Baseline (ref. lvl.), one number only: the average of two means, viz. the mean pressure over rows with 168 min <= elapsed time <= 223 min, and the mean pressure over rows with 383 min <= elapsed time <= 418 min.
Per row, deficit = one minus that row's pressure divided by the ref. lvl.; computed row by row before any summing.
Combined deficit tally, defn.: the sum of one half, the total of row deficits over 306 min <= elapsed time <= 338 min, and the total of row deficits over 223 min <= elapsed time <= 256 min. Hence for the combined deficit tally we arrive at 0.8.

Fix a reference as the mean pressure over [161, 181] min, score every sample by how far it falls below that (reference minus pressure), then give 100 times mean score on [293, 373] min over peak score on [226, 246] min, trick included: 87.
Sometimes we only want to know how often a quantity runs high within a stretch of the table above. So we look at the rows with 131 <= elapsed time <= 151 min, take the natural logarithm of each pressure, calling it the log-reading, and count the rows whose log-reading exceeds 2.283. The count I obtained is 7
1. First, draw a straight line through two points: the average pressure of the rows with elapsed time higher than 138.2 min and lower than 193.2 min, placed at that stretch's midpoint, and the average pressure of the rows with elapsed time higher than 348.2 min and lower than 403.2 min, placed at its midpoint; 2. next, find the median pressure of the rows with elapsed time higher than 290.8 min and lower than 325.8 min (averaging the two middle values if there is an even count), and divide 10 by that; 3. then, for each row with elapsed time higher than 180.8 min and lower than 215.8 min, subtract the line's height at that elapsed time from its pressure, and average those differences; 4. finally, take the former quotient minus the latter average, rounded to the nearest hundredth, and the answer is 1.08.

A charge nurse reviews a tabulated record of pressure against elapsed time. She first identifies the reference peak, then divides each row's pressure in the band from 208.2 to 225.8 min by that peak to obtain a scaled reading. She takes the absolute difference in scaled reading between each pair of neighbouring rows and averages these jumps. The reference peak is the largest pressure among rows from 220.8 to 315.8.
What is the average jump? 0.015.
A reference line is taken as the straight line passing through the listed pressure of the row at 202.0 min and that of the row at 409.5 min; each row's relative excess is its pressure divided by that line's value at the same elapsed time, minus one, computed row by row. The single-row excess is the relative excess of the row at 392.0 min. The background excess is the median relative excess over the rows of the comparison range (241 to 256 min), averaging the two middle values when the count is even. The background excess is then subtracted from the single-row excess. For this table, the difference -0.02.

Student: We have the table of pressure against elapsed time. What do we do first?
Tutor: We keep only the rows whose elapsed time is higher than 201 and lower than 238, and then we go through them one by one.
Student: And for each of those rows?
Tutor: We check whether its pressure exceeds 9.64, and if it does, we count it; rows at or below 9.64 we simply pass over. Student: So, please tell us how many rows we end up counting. 14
